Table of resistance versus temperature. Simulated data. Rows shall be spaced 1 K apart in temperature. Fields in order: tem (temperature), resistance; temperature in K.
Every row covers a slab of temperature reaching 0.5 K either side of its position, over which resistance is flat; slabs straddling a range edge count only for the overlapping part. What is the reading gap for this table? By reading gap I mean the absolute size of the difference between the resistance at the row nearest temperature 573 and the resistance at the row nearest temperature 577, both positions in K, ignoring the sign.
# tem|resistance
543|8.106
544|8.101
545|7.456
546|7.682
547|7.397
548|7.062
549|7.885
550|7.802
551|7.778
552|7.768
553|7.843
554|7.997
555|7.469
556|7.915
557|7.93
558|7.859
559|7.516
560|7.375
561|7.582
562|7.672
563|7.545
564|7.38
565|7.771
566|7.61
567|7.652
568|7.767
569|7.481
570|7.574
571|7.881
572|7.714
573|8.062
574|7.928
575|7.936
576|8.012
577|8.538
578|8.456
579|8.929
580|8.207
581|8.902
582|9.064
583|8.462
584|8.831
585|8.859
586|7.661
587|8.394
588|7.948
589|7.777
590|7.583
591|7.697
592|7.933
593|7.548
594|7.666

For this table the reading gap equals 0.48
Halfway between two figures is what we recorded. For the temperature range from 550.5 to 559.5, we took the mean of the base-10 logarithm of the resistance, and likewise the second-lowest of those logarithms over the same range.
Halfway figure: 0.884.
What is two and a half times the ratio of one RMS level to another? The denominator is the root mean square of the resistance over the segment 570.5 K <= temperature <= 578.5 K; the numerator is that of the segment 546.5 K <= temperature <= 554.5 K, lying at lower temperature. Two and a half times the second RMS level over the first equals 2.38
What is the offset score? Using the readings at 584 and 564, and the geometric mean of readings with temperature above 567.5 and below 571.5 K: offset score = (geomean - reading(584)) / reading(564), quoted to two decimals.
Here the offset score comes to -0.16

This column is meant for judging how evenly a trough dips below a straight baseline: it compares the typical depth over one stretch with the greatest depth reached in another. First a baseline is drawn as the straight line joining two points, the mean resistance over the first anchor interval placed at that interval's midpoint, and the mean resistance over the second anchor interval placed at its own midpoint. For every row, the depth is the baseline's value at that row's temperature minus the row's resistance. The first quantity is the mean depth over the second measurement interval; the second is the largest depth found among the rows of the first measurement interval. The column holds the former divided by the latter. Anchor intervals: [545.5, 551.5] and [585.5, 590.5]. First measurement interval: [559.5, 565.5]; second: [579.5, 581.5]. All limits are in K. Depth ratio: -2.2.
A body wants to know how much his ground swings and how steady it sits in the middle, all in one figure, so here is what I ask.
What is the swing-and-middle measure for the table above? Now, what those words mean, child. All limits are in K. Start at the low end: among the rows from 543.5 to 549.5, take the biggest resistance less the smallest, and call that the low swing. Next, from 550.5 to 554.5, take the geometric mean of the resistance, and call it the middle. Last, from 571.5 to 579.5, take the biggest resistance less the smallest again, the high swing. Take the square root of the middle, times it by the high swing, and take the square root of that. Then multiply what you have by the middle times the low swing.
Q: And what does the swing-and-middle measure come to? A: 15.0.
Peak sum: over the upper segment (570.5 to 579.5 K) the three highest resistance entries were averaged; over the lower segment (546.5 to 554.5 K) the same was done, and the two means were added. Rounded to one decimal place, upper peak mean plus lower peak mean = 16.5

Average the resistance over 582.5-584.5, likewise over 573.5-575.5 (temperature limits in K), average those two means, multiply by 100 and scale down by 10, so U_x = 83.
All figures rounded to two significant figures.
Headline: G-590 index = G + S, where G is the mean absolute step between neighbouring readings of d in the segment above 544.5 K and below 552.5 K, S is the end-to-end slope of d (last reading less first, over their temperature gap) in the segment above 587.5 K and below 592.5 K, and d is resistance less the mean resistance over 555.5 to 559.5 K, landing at 0.25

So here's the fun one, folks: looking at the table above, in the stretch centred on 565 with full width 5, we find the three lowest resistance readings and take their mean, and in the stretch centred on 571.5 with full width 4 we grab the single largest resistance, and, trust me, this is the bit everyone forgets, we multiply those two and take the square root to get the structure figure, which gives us 7.78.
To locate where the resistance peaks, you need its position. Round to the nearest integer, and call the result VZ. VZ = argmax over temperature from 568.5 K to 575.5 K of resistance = 573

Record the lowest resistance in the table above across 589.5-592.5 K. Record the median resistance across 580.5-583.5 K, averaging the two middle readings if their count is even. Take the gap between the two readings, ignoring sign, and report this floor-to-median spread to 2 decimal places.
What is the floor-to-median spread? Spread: 1.32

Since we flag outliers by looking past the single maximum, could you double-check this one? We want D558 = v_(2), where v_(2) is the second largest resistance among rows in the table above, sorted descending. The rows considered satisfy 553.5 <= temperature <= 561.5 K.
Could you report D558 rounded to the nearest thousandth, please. 7.930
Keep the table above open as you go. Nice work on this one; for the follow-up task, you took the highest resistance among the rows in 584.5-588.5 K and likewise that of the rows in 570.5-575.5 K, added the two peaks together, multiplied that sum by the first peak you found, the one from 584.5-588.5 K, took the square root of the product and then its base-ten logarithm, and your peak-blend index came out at 1.09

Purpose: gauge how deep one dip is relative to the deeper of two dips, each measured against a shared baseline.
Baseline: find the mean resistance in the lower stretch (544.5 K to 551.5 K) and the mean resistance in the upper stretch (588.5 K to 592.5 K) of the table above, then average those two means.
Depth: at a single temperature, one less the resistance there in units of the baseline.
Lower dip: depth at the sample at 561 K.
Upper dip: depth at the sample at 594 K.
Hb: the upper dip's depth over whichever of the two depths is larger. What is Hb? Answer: 0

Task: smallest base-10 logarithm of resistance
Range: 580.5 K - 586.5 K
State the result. 0.884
